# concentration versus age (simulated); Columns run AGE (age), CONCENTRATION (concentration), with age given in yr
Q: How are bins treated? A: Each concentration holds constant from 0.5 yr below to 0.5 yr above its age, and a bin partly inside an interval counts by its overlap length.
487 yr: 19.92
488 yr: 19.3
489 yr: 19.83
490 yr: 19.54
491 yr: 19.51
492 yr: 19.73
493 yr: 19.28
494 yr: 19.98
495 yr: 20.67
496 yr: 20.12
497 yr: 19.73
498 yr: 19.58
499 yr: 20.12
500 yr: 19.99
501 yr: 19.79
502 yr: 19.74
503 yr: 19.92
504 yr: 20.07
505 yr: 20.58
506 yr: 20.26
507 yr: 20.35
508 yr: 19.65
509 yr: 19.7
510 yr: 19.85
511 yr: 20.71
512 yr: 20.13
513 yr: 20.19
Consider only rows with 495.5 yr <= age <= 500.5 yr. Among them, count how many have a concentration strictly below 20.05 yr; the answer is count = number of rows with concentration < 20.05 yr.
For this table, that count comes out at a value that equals 3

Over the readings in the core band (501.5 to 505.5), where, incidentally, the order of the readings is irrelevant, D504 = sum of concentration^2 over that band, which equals 1613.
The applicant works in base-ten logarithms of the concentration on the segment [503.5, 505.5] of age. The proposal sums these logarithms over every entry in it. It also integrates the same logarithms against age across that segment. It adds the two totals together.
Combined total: 5.23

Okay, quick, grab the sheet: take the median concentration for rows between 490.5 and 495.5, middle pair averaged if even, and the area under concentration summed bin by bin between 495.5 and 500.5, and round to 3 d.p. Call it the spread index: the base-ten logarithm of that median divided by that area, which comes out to -0.703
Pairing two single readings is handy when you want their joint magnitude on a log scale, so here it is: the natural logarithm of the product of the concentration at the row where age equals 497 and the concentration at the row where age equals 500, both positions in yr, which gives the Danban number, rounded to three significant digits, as 5.98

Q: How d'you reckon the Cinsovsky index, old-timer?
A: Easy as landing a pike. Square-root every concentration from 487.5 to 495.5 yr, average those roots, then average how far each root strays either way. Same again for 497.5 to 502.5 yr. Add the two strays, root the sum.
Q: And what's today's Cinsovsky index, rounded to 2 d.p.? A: 0.23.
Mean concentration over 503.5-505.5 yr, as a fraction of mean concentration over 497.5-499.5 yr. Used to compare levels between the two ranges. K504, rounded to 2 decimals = 1.02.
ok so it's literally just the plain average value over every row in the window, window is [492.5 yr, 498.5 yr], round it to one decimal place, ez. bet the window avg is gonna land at 19.9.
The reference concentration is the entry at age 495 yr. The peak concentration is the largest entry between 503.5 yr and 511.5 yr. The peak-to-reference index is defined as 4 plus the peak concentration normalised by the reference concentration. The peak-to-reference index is 5.00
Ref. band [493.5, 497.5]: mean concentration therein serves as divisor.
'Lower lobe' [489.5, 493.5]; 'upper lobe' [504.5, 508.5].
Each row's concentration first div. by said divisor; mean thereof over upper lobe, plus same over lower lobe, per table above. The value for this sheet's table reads 1.97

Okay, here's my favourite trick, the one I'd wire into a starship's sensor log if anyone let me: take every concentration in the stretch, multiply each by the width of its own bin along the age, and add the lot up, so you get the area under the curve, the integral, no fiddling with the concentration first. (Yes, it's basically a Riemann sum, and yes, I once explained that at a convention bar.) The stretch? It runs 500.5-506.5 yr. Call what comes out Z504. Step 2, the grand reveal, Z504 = 120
